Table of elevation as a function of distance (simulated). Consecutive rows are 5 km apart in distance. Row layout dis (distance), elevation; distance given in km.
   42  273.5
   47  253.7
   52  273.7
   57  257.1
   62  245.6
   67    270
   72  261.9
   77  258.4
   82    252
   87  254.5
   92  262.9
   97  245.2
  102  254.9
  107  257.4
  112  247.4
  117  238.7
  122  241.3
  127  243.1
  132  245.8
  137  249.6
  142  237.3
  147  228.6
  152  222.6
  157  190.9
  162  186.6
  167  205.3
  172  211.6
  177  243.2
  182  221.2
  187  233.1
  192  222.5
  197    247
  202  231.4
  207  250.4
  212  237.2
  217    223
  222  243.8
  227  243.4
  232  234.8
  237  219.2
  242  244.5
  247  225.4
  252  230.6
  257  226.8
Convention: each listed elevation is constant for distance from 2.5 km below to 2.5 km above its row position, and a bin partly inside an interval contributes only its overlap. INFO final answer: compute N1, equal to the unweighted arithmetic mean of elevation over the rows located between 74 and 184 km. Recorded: 236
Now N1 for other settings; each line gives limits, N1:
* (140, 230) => 227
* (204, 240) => 236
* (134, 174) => 217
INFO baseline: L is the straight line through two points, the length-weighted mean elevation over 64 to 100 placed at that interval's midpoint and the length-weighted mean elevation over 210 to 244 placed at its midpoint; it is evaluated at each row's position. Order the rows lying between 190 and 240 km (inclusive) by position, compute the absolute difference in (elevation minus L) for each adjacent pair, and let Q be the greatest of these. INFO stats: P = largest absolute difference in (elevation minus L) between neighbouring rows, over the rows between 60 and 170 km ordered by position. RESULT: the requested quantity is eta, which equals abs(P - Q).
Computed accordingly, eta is 5.6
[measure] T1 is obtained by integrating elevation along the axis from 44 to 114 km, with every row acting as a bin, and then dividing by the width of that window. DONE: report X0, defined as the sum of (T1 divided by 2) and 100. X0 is 228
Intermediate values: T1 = 257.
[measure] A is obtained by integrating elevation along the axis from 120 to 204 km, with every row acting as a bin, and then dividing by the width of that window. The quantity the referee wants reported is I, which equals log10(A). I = 2.36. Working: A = 227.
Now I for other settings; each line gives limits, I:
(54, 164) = 2.39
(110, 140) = 2.39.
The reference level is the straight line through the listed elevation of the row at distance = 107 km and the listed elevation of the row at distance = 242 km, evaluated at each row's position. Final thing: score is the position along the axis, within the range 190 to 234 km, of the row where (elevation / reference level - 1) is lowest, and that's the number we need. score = 192 km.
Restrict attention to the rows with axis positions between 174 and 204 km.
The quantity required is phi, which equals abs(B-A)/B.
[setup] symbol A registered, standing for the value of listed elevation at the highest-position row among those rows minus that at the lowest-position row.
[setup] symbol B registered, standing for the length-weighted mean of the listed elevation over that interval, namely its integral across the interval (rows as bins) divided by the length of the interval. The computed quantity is 1.05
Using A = -12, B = 233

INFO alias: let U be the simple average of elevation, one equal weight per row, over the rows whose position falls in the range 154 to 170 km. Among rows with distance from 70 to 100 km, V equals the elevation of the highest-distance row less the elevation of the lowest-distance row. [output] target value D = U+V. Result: 178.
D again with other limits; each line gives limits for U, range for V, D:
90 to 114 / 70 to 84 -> 244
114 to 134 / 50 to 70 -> 239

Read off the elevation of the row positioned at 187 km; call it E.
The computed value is 233.1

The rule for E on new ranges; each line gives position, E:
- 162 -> 186.6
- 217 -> 223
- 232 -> 234.8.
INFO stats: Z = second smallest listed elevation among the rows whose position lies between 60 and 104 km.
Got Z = 245.6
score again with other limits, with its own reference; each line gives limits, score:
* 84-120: 117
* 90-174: 162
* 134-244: 162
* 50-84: 62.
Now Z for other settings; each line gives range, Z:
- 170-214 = 221.2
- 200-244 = 223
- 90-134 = 241.3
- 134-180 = 190.9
